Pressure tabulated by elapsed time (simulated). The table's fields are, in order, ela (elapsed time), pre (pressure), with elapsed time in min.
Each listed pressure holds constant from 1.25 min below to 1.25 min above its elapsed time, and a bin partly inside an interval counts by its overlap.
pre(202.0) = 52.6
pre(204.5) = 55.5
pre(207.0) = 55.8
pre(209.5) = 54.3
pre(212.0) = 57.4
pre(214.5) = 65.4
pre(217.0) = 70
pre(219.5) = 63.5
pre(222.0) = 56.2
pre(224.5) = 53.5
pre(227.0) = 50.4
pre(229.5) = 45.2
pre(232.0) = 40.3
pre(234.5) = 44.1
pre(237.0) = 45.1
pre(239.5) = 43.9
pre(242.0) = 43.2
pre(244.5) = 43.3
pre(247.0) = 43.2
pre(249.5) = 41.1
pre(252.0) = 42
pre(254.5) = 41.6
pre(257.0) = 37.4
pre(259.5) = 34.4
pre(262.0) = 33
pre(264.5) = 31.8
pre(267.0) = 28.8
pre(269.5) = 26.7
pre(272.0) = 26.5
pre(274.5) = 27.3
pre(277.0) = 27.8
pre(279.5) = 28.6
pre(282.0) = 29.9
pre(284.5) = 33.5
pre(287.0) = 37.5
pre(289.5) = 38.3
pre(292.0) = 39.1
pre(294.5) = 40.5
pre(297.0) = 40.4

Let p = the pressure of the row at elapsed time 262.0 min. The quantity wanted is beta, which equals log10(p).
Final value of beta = 1.52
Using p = 33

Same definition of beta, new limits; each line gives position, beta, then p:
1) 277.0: 1.44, 27.8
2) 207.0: 1.75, 55.8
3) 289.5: 1.58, 38.3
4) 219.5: 1.80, 63.5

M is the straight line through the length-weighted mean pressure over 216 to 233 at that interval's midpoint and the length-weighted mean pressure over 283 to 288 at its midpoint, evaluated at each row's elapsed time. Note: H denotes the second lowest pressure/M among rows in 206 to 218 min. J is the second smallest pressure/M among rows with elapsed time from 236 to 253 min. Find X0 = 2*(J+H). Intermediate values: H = 0.94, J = 0.888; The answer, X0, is 3.65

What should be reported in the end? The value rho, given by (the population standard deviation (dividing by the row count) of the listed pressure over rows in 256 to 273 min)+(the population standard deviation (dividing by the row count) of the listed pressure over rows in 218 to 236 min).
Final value 11.2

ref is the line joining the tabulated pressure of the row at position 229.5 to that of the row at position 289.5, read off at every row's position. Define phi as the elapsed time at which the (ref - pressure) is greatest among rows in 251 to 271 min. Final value 269.5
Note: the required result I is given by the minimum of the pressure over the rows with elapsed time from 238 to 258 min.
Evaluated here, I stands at 37.4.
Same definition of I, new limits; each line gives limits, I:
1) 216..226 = 53.5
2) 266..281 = 26.5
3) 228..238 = 40.3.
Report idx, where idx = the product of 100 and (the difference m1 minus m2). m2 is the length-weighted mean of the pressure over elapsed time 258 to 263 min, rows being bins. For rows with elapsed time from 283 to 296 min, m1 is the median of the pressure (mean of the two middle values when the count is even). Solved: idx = 438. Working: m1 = 38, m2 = 34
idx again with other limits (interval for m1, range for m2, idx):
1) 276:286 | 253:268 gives -547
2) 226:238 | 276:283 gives 1634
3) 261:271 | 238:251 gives -1266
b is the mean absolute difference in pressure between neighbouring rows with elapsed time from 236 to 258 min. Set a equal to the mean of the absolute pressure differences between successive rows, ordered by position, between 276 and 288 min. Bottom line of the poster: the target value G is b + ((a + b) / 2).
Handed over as 3.0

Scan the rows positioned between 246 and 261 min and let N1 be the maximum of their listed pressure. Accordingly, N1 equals 43.2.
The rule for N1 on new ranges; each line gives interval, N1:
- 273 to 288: 37.5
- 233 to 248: 45.1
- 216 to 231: 70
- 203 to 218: 70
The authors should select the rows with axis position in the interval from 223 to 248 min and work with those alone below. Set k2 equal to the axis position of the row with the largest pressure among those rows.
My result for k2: 224.5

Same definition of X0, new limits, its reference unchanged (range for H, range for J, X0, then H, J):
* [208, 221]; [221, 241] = 3.70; 0.99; 0.860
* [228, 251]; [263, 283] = 3.07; 0.86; 0.674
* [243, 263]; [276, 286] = 3.14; 0.80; 0.773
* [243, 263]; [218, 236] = 3.31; 0.80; 0.860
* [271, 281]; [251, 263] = 3.01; 0.71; 0.796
